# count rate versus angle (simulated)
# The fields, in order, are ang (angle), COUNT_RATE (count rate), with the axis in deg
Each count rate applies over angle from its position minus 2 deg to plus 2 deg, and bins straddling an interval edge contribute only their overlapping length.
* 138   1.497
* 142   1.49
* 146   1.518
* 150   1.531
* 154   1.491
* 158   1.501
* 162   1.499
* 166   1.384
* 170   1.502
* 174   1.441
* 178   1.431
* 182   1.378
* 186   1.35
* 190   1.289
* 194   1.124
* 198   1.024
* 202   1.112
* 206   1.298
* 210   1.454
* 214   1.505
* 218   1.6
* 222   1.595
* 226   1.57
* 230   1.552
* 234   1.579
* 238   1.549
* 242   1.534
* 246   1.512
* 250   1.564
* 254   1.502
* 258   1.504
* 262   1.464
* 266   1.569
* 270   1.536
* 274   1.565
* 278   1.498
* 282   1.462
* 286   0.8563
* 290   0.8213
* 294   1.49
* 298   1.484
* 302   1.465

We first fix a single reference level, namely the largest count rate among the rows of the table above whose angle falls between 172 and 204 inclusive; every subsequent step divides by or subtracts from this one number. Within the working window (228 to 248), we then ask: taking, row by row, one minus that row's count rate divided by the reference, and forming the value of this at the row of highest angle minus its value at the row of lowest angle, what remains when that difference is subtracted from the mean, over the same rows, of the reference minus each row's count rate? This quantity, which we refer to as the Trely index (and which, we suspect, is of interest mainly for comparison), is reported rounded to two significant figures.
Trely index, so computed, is -0.13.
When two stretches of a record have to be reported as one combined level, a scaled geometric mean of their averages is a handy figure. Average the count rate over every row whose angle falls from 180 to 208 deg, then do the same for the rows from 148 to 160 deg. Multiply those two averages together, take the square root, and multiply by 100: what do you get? 136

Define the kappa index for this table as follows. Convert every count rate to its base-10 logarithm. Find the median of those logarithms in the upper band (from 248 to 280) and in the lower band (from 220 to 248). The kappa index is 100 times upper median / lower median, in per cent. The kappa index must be 95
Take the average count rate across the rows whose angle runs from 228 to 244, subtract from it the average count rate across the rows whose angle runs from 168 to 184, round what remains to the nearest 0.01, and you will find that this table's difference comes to 0.12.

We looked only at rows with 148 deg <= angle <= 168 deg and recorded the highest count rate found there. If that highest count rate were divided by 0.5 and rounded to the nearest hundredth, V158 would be 3.06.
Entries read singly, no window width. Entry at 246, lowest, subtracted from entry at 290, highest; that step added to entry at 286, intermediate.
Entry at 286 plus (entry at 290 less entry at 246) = 0.2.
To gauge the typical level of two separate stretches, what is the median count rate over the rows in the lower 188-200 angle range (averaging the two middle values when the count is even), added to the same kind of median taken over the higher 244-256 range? 2.64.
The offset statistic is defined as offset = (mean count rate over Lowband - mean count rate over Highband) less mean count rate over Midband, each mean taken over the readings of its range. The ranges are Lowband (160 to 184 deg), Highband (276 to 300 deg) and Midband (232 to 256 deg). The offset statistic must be -1.37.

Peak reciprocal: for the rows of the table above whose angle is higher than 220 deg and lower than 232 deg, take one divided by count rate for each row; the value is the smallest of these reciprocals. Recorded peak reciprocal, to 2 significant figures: 0.63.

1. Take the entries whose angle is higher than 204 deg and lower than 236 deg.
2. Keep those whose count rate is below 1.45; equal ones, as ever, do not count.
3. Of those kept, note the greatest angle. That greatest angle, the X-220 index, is 206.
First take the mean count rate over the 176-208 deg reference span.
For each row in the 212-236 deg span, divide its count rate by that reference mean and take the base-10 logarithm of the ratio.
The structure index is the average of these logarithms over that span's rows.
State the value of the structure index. 0.10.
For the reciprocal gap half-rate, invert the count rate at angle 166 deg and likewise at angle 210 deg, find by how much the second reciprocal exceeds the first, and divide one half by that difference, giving -14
